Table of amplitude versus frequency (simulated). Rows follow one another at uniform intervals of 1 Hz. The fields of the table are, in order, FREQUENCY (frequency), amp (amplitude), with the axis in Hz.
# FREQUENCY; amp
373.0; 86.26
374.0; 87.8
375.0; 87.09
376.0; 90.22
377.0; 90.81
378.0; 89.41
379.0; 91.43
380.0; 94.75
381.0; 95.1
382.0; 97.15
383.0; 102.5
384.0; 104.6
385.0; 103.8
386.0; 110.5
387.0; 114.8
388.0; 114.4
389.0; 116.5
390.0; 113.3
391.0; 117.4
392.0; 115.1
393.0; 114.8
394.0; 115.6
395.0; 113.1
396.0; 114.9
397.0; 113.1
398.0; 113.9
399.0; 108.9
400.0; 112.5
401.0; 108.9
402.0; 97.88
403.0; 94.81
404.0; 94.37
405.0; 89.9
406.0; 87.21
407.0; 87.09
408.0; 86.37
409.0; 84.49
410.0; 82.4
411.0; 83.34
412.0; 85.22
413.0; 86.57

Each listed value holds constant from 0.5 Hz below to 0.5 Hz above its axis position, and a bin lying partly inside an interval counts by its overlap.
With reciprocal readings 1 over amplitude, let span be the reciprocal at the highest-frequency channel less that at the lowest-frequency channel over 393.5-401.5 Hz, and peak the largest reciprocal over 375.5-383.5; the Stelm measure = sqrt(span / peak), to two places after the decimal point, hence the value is 0.22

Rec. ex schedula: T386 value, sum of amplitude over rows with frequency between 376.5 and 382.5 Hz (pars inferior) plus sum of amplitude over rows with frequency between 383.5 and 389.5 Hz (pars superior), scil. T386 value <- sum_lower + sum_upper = 1223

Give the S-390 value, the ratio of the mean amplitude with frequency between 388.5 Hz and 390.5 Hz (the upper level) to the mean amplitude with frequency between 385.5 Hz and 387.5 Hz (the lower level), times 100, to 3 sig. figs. 102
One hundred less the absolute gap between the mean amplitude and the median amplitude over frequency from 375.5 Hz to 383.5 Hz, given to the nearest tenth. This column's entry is 99.2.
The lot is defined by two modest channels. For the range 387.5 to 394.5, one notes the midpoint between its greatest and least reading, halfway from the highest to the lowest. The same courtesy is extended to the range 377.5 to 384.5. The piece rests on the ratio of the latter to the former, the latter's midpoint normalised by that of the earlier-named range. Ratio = 0.8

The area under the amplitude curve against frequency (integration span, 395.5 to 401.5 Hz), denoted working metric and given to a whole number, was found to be 672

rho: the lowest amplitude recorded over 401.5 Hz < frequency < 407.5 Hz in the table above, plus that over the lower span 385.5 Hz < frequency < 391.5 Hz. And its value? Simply 198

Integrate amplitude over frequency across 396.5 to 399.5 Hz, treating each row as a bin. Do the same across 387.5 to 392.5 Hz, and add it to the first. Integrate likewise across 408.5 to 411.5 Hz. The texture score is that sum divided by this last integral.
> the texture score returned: 3.6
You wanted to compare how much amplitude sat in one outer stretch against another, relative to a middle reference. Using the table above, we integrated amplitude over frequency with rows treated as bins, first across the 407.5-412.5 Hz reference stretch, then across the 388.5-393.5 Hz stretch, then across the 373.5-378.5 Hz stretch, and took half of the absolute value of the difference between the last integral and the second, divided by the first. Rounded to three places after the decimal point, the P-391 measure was 0.156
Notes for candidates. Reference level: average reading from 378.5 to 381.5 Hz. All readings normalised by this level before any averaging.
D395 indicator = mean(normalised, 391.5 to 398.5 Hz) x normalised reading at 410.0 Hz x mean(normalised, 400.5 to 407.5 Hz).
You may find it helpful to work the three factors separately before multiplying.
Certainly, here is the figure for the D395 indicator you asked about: 1.08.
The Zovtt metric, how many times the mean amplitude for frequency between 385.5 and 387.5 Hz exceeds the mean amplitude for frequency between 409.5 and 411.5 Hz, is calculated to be 1.4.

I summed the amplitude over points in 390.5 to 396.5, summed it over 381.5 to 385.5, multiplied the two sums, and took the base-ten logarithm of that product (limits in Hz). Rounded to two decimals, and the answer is 5.45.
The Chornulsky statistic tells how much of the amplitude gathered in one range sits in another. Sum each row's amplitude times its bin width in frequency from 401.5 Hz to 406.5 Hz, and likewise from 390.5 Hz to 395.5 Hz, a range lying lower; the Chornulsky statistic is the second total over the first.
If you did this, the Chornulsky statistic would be 1.2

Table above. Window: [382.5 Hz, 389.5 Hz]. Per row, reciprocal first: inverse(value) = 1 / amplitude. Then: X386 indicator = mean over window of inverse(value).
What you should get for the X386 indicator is 0.0091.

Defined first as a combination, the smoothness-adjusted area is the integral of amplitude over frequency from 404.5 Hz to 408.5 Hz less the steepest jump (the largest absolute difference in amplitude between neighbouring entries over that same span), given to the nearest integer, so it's 348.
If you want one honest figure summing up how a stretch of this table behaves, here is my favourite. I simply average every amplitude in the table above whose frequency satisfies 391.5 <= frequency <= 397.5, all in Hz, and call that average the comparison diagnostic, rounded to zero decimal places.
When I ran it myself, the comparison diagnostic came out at 114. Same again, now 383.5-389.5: 111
